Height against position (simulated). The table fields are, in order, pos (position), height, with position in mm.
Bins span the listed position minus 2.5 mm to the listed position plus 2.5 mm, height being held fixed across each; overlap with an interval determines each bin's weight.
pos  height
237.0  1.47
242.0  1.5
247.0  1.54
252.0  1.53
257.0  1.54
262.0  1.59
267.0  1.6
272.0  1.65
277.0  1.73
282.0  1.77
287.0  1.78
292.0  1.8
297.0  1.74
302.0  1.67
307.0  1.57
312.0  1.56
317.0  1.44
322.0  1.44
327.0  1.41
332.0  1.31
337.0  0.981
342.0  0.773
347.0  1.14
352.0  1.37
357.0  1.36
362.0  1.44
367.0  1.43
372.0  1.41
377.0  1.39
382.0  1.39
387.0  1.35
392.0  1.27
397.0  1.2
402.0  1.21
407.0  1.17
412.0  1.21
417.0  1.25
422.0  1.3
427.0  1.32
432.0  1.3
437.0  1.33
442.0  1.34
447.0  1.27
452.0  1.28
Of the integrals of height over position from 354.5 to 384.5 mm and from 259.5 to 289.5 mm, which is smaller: 42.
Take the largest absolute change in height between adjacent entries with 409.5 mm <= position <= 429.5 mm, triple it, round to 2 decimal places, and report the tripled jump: 0.15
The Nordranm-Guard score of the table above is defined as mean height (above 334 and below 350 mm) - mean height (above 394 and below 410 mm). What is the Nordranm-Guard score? -0.2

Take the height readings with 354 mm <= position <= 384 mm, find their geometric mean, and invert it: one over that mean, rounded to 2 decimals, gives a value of 0.71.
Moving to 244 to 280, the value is 0.63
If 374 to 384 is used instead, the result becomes 0.72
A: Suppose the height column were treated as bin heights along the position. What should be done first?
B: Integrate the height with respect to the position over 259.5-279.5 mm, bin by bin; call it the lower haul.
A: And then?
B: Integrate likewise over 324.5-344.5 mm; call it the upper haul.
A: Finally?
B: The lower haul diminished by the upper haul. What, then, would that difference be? 10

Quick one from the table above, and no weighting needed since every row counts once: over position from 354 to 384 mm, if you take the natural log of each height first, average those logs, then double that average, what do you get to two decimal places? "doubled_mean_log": 0.68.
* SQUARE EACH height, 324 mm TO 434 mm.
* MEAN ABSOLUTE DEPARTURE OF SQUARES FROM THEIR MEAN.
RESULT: 0.27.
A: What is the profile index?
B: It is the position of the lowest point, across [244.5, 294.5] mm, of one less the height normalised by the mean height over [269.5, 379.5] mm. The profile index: 292.0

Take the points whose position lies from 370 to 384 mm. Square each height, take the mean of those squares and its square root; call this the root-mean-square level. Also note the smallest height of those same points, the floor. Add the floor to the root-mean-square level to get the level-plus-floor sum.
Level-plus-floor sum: 2.79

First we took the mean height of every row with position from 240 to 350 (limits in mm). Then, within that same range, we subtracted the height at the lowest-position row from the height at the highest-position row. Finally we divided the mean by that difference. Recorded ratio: -4.2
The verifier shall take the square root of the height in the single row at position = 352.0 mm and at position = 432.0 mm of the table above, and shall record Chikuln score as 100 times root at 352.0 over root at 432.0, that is 103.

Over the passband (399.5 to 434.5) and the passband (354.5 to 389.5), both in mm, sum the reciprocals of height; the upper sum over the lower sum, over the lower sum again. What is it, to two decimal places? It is 0.22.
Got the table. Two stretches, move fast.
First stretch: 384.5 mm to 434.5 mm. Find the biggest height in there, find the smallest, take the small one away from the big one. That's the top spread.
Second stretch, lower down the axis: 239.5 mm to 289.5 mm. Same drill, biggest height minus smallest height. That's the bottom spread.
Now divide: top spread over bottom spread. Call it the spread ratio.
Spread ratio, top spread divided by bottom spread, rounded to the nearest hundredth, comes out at 0.64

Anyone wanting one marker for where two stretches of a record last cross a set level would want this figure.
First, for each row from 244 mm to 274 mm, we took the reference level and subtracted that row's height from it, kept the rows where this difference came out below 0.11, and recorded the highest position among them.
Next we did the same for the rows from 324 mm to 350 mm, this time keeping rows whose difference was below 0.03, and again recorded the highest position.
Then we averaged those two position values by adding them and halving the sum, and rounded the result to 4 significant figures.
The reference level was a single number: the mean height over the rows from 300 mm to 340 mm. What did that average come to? 299.5 mm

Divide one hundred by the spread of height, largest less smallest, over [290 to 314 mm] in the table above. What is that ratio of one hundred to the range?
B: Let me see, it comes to 417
